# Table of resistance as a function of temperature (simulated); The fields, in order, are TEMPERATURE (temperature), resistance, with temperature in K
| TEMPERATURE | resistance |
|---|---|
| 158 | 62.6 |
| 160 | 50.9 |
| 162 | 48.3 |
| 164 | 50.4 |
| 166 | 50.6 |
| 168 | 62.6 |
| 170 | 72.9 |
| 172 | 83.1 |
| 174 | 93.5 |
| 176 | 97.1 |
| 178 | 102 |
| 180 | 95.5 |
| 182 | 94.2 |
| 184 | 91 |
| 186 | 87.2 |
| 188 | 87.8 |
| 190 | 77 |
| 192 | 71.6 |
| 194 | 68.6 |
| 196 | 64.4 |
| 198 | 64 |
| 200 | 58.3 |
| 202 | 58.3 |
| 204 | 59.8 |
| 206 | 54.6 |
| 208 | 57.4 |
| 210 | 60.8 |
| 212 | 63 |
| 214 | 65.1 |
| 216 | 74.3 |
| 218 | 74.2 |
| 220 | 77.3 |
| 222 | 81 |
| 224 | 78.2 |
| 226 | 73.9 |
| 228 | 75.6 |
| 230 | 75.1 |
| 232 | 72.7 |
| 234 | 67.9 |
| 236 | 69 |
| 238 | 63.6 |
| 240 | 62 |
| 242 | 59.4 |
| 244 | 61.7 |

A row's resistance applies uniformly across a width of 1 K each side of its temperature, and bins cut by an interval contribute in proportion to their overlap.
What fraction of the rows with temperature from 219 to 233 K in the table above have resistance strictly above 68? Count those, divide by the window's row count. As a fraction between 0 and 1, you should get 1.0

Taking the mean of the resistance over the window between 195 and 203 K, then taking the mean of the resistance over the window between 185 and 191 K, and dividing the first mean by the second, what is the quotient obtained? 0.73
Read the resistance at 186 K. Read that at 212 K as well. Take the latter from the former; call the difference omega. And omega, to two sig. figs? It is 24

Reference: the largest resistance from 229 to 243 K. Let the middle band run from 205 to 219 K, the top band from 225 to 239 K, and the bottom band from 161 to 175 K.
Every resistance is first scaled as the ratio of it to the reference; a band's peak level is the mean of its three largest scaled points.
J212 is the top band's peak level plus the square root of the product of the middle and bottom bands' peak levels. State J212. 2.02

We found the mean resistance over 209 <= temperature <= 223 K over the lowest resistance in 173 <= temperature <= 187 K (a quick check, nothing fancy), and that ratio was 0.81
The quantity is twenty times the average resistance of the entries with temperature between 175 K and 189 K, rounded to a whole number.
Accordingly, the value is 1871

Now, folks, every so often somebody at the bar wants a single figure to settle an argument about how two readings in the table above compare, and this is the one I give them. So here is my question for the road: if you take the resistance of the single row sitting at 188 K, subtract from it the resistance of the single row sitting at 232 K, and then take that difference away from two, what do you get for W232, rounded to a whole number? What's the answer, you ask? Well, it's -13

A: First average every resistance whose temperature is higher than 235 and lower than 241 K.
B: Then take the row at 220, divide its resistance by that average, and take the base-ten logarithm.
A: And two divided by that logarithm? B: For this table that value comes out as 26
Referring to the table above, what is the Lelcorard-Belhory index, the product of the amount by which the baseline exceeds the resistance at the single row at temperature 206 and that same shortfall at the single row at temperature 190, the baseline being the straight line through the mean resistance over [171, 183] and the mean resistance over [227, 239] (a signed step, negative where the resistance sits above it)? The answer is 322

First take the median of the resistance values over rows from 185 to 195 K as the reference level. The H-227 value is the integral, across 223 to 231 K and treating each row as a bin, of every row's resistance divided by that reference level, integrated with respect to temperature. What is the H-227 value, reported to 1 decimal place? 7.9 K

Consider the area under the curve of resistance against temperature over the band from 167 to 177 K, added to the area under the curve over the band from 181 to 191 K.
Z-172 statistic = 1693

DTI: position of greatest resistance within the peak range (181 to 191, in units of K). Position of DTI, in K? 182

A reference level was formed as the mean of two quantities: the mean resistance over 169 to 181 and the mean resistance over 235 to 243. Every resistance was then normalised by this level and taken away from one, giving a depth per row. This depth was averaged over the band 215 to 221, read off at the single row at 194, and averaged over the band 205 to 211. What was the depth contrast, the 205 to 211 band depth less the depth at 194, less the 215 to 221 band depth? 0.12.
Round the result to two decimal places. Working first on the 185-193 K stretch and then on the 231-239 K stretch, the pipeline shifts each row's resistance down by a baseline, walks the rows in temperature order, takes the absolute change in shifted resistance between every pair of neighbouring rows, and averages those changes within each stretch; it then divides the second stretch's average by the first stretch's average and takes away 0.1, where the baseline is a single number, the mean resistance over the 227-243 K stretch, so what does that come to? 0.57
